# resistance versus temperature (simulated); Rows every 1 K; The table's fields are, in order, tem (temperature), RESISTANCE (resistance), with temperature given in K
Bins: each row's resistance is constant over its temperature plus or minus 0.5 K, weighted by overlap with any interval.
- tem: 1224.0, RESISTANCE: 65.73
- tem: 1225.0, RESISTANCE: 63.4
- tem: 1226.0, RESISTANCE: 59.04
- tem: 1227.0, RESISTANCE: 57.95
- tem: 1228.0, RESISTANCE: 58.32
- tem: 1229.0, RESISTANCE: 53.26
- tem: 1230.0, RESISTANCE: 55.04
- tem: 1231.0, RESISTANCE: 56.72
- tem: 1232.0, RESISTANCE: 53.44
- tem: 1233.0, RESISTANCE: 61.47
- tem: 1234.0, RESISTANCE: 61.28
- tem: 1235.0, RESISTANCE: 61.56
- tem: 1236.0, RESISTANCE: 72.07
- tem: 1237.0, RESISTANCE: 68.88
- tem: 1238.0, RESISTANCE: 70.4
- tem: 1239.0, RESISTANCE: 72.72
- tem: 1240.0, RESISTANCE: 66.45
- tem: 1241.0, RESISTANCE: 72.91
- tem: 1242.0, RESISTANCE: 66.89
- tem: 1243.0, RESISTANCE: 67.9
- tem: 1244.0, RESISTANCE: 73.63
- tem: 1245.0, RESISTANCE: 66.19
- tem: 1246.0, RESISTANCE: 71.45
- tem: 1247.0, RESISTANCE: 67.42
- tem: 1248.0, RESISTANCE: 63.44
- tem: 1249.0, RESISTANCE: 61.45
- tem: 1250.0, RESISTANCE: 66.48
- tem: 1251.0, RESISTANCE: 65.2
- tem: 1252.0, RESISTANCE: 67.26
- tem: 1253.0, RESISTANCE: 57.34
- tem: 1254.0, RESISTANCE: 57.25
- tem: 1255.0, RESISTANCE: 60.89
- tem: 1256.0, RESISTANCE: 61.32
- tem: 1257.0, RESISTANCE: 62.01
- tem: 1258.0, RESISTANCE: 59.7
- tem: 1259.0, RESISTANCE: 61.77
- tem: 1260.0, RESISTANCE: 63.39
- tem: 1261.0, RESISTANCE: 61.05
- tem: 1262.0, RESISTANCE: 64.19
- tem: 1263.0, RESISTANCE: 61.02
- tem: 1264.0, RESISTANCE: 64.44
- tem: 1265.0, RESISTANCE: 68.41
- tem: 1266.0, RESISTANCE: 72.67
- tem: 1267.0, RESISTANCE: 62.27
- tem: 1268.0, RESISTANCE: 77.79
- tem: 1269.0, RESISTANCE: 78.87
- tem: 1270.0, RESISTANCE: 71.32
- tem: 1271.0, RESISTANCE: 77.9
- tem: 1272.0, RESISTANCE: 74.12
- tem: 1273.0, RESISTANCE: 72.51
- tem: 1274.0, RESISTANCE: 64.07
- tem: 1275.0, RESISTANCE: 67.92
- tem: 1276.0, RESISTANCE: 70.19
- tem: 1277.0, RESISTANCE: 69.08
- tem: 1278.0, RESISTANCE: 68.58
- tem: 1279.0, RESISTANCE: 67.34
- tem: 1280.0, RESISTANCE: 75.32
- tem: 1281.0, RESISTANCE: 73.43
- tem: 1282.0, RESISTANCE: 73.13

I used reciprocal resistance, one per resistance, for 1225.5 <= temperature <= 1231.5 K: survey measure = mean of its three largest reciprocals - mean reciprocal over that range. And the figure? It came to 0.0005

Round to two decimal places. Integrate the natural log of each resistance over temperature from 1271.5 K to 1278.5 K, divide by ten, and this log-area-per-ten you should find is 2.97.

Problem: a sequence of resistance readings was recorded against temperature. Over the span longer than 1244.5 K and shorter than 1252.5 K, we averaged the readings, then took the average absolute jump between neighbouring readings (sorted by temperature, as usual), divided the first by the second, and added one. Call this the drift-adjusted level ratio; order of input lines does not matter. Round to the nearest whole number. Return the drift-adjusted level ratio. 21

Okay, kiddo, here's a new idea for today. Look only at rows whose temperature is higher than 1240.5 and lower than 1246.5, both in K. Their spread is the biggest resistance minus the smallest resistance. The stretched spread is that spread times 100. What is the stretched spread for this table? 744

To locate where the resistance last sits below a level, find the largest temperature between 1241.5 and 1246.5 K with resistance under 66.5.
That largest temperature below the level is 1245.0 K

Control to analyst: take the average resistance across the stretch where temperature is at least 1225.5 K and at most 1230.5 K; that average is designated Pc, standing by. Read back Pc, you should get 57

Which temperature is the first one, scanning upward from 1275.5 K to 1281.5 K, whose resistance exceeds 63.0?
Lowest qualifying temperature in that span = 1276.0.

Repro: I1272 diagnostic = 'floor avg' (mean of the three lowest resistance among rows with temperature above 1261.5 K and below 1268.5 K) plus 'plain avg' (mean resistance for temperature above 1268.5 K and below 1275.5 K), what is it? 135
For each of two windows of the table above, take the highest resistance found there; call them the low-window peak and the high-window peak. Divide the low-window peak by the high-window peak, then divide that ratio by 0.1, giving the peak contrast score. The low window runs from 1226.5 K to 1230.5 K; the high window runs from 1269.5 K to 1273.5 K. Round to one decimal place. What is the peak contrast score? 7.5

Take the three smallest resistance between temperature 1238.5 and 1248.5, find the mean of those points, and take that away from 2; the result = -63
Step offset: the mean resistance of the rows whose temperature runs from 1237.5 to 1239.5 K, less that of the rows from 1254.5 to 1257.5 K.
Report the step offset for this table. 10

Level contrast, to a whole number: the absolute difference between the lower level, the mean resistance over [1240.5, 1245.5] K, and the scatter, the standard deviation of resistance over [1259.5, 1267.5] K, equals 66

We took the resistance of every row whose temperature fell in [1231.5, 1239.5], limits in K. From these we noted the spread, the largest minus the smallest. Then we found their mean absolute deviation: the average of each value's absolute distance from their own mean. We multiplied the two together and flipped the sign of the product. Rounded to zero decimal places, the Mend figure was -112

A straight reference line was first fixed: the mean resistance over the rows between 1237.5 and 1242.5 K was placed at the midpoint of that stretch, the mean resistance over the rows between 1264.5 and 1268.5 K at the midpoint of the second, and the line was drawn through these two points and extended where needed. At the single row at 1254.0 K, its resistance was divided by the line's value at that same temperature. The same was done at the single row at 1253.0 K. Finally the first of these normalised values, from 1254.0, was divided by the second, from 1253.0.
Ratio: 1.00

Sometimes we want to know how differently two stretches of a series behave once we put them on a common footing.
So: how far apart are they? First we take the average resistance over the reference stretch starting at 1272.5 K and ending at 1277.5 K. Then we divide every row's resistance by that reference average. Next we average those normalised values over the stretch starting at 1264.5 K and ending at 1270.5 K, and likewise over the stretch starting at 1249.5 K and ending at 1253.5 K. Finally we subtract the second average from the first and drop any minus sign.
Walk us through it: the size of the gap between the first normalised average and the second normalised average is 0.114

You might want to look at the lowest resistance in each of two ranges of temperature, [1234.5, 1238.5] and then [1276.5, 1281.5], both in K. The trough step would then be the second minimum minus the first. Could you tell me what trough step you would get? 5.8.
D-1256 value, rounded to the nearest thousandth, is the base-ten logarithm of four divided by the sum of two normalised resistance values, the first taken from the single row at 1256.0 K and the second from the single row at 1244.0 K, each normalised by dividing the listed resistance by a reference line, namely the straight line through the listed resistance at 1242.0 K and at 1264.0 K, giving 0.292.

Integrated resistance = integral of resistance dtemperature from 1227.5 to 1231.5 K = 223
